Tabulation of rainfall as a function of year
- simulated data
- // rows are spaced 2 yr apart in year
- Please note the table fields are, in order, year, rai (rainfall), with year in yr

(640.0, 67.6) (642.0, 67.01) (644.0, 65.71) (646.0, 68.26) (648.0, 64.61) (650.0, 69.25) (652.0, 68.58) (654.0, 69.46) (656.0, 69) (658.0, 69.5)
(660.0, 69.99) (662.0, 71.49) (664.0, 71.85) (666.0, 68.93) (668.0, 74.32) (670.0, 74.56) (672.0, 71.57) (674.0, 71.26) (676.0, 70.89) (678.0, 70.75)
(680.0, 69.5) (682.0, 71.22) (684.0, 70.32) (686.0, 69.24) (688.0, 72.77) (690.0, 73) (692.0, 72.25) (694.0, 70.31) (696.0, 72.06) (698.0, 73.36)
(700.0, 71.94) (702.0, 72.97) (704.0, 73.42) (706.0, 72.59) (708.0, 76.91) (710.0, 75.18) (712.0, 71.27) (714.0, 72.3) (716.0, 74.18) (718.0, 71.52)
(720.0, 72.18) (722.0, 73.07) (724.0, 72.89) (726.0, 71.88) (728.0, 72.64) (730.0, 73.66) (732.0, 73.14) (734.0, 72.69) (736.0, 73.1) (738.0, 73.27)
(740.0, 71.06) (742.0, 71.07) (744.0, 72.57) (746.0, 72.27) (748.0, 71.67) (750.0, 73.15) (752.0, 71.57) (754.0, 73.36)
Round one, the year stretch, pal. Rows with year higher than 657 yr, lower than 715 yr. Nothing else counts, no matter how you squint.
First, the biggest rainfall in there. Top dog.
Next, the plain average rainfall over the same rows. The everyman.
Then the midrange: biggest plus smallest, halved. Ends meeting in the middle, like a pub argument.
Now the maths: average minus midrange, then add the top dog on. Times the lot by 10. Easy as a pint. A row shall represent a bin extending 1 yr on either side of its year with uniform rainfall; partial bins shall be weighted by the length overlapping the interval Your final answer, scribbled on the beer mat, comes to 759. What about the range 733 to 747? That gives 734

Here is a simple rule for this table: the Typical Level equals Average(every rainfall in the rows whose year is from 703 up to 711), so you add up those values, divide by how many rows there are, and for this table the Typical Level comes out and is 74.5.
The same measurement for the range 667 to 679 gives 72.2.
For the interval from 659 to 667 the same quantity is 70.6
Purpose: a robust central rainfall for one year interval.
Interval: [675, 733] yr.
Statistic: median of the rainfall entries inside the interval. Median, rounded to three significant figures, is 72.3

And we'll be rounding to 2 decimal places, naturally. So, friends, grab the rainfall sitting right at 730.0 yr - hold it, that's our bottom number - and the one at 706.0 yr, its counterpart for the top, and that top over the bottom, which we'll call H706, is 0.99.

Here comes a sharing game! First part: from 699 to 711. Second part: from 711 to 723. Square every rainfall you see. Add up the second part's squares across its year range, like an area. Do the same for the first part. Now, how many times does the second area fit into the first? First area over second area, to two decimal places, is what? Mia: 1.04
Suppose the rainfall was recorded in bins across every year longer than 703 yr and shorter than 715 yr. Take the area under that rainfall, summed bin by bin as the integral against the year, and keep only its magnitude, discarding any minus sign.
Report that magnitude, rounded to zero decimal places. 883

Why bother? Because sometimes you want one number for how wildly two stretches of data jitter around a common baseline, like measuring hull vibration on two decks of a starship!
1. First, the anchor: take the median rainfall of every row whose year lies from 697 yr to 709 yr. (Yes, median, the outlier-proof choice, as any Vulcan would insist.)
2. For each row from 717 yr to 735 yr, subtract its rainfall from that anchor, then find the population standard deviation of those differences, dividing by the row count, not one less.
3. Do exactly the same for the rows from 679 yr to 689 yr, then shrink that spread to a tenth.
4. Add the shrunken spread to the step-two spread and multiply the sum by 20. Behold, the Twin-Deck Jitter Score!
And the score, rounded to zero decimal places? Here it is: 15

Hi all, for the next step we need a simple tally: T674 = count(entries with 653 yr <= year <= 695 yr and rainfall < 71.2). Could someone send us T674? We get 11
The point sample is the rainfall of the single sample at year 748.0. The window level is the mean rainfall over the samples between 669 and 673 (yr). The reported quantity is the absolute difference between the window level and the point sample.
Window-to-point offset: 1.4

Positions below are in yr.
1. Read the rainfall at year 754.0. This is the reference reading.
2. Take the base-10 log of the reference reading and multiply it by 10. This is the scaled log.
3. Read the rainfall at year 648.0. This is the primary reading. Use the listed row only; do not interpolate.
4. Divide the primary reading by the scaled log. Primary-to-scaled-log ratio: 3.46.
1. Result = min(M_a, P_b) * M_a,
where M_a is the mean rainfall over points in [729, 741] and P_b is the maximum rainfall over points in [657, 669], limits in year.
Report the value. 5303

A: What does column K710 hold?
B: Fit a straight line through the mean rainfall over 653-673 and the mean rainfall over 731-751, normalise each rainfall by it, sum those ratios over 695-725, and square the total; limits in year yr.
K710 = 232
